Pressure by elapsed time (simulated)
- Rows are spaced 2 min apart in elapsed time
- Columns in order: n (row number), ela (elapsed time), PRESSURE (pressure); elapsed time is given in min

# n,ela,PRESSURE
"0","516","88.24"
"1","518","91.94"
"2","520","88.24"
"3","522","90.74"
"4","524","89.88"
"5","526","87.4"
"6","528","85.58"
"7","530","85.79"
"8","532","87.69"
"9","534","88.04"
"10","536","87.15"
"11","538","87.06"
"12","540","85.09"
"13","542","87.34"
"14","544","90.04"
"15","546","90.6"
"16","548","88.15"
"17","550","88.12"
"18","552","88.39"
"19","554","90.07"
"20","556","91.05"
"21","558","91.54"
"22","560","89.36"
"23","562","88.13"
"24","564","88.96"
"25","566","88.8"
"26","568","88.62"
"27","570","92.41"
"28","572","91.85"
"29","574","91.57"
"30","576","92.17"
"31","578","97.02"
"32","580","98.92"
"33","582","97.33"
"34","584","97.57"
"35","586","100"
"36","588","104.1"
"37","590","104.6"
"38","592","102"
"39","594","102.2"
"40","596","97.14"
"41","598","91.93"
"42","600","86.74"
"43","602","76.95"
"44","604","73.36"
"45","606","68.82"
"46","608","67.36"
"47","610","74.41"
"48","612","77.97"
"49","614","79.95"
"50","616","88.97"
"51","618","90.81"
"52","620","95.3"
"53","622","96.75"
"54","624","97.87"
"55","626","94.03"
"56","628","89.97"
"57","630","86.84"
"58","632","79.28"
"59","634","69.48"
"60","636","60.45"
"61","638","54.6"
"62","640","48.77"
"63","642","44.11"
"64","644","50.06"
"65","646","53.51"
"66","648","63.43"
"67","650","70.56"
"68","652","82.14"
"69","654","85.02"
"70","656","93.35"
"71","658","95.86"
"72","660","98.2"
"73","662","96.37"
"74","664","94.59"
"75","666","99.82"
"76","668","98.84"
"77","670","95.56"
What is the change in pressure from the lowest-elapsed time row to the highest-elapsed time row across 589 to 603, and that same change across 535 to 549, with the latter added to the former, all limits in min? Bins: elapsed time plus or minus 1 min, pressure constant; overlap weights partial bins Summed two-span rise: -27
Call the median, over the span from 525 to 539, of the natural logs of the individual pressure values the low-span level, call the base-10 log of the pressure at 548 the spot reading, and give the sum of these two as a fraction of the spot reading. 3.30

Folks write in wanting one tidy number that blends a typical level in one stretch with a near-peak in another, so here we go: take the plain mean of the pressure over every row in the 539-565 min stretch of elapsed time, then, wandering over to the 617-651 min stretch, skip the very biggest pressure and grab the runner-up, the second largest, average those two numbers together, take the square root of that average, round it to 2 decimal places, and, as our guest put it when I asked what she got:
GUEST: 9.64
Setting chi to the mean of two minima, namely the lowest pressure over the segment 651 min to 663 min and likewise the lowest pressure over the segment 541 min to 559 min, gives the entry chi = 85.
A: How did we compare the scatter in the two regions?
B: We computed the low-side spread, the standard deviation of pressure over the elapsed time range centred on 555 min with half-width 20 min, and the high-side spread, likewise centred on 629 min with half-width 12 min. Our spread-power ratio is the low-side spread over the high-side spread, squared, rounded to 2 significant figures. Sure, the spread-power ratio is 0.012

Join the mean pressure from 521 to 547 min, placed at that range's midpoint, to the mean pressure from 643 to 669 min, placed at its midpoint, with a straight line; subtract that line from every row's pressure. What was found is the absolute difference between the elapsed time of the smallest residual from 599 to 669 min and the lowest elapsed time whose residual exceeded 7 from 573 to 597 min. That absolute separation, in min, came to 64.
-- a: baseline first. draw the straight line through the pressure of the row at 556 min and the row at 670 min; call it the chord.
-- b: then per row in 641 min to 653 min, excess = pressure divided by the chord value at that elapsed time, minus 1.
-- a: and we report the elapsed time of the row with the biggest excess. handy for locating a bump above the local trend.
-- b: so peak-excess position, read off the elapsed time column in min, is 652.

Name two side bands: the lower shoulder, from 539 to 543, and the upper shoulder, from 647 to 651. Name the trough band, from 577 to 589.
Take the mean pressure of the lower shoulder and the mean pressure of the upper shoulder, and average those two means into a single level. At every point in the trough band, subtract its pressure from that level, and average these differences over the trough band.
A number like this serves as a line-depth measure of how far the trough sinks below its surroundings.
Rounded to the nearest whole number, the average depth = -23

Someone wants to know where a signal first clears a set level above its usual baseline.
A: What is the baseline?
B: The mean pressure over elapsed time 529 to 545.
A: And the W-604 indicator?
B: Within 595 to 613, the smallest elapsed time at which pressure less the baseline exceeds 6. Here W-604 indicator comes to 596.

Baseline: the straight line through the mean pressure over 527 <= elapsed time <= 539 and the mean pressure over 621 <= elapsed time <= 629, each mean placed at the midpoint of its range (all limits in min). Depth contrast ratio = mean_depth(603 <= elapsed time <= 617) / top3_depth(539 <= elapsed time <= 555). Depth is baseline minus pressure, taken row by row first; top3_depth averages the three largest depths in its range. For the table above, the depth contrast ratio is 18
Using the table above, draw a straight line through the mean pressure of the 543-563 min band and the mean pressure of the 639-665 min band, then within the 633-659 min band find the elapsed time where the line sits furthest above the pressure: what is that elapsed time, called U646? 642 min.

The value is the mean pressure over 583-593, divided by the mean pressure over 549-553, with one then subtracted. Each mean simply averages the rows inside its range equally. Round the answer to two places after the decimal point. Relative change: 0.15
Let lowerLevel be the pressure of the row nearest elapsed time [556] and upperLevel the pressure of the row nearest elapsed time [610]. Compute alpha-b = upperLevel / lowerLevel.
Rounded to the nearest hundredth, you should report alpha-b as 0.82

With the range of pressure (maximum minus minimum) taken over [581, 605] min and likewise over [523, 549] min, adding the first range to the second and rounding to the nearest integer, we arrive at 37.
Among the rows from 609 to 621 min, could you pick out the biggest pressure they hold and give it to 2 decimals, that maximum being 95.30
